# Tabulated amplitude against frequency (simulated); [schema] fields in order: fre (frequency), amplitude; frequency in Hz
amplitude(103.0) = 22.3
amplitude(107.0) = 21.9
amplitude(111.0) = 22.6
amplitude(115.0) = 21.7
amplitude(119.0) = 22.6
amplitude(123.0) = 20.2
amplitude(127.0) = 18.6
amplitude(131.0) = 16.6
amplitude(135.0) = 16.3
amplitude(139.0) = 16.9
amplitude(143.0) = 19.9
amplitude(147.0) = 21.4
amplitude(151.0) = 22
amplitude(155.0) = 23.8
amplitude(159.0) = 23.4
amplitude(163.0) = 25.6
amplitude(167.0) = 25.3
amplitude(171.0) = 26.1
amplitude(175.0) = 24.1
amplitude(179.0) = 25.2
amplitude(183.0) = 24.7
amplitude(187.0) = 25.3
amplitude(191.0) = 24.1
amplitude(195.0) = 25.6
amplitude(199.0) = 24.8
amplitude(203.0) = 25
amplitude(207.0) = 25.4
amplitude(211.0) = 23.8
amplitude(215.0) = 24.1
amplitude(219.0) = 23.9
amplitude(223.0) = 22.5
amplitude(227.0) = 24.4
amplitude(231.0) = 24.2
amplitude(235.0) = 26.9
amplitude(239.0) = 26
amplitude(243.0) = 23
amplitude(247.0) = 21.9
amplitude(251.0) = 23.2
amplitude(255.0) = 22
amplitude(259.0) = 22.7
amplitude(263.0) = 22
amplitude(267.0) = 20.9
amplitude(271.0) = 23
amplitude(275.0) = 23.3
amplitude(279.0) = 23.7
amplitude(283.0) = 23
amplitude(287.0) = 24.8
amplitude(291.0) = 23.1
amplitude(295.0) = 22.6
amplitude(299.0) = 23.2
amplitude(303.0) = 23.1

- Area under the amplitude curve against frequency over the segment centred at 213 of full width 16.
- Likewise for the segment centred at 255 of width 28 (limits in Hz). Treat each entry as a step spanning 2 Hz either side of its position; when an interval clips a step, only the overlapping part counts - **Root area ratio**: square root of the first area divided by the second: 0.8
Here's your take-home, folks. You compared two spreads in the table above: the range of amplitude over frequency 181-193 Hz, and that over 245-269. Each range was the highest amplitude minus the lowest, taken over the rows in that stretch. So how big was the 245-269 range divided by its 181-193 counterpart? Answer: 1.9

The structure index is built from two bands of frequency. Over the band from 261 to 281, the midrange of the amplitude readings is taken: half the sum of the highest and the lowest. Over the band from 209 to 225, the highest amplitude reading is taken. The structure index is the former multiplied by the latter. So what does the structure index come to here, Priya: 537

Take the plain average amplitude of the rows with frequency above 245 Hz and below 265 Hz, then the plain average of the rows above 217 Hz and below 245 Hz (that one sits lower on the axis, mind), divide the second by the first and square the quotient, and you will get 1.2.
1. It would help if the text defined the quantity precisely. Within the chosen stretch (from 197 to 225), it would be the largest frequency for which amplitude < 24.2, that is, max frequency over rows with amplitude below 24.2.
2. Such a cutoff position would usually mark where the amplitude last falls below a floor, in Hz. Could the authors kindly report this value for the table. 223.0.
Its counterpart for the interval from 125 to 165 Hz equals 159.0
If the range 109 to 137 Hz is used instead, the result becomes 135.0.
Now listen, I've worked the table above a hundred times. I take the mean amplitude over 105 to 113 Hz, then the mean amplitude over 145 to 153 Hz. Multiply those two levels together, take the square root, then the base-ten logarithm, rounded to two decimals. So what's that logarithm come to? 1.34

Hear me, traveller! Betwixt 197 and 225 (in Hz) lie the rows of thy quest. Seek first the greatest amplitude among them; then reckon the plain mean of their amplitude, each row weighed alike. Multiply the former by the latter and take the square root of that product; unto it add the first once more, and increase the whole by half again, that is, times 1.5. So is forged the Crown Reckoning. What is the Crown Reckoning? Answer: 75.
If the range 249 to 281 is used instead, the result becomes 70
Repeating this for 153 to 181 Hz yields 77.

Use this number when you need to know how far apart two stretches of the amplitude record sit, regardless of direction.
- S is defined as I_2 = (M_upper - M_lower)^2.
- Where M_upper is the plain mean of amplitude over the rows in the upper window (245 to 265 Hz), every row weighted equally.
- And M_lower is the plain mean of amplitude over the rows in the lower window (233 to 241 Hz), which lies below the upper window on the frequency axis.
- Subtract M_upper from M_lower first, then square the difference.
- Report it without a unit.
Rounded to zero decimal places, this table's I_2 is 17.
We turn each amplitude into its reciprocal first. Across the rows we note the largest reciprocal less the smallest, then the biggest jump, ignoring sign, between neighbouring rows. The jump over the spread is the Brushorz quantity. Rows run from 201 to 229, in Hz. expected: 0.68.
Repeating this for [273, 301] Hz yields 0.80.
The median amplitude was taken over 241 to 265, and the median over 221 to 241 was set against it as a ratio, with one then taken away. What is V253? 0.09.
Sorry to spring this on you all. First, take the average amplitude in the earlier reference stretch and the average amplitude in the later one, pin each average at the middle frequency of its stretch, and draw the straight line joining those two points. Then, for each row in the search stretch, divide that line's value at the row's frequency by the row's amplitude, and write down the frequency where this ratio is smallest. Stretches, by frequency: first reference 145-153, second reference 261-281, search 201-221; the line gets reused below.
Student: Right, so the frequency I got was 207.0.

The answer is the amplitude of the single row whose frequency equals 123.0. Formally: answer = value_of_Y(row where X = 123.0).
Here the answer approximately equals 20.2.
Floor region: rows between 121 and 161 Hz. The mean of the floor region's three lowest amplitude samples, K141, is 16.6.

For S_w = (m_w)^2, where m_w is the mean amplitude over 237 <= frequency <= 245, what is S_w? 600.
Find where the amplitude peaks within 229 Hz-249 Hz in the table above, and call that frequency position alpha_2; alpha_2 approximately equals 235.0 Hz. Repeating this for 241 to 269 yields 251.0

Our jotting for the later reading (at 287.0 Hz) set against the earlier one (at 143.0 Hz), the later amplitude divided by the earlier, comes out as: 1.25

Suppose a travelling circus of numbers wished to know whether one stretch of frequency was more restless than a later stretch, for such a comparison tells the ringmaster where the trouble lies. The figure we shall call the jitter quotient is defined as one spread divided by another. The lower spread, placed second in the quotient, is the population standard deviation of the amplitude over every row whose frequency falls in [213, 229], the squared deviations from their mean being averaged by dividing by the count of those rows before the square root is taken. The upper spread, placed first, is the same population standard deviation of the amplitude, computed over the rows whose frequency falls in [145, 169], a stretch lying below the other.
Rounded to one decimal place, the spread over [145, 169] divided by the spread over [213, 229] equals 2.1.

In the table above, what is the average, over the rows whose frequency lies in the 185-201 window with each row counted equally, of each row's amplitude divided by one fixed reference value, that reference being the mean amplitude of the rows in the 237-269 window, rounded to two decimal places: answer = 1.10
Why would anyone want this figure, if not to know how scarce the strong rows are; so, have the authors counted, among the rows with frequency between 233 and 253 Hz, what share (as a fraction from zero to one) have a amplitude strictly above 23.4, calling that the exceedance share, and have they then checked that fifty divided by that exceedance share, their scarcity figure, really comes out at 125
